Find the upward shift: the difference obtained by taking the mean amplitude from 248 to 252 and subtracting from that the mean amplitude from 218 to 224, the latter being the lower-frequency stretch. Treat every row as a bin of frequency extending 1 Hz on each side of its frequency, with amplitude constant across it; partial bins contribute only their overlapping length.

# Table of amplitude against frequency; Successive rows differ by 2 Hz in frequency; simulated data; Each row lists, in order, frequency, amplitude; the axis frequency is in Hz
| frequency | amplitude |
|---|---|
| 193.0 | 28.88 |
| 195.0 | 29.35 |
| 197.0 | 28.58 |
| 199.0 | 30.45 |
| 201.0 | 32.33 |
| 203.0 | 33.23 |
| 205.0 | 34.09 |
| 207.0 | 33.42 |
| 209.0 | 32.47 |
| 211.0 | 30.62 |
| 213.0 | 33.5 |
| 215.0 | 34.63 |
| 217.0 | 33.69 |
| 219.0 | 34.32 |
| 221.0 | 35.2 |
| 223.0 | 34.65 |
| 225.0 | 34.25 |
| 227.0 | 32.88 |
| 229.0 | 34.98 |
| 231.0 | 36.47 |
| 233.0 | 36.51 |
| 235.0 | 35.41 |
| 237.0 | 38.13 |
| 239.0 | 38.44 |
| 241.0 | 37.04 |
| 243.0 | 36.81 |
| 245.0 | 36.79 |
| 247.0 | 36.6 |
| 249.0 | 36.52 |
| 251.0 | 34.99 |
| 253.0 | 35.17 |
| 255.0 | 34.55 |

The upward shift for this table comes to 1.0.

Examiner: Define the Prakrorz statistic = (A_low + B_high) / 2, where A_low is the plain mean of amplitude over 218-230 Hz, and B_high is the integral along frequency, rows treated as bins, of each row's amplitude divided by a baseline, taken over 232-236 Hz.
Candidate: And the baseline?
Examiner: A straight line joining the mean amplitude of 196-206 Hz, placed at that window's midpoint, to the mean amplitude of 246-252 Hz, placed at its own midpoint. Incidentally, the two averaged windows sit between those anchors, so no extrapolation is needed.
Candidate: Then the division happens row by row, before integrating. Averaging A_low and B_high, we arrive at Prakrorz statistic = 19.26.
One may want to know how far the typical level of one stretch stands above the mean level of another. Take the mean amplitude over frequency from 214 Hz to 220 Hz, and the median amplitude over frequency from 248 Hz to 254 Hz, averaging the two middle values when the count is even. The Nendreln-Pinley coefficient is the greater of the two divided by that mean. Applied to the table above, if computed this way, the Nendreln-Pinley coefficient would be 1.03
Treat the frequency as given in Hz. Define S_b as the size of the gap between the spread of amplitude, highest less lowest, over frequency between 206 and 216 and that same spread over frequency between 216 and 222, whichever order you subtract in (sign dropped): 2.5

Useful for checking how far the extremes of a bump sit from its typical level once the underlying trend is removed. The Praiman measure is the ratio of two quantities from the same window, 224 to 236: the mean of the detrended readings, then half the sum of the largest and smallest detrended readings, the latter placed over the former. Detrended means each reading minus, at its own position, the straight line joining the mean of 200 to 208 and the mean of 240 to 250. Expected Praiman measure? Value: 1.8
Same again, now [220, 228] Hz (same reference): 1.3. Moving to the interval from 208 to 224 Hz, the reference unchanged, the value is 2.1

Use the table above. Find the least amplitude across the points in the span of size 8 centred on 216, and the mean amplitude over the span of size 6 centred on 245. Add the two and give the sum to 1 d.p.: 70.2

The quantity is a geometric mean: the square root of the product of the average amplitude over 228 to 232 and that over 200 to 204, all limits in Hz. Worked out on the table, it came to 34.2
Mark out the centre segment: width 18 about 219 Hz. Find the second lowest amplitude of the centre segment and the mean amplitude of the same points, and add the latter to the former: 67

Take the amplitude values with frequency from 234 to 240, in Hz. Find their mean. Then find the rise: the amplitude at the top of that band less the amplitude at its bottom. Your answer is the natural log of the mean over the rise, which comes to 2.5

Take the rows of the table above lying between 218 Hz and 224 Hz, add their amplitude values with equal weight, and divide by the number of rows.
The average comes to 35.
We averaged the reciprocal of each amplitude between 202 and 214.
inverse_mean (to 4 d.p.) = 0.0304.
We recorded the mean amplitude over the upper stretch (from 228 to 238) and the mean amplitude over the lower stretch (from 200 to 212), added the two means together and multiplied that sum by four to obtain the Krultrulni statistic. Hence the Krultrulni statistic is 276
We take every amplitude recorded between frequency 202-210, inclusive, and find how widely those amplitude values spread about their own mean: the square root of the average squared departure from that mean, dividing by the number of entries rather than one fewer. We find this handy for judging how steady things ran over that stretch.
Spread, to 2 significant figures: 0.58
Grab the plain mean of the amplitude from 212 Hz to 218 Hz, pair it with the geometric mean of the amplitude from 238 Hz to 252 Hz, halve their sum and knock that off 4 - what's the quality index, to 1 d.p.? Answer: -31.3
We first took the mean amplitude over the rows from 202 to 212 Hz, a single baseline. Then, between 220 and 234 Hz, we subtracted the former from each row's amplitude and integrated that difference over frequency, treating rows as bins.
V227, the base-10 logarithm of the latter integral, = 1.49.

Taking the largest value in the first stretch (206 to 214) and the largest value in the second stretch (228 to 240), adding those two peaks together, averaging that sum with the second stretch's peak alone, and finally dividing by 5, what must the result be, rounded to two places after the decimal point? 11.04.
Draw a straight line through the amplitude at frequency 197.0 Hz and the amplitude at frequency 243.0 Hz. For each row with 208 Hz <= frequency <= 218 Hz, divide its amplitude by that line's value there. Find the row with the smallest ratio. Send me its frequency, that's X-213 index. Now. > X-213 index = 211.0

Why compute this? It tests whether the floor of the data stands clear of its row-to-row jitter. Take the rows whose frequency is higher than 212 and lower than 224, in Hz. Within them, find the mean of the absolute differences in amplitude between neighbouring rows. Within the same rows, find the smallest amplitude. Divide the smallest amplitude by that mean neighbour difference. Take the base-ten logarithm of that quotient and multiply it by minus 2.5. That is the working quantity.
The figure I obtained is -4.0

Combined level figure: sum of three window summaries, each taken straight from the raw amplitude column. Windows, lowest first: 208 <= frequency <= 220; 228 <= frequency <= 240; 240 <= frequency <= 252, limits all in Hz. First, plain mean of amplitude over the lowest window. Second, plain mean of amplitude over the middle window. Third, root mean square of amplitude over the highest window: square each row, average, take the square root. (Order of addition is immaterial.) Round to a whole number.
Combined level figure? 106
